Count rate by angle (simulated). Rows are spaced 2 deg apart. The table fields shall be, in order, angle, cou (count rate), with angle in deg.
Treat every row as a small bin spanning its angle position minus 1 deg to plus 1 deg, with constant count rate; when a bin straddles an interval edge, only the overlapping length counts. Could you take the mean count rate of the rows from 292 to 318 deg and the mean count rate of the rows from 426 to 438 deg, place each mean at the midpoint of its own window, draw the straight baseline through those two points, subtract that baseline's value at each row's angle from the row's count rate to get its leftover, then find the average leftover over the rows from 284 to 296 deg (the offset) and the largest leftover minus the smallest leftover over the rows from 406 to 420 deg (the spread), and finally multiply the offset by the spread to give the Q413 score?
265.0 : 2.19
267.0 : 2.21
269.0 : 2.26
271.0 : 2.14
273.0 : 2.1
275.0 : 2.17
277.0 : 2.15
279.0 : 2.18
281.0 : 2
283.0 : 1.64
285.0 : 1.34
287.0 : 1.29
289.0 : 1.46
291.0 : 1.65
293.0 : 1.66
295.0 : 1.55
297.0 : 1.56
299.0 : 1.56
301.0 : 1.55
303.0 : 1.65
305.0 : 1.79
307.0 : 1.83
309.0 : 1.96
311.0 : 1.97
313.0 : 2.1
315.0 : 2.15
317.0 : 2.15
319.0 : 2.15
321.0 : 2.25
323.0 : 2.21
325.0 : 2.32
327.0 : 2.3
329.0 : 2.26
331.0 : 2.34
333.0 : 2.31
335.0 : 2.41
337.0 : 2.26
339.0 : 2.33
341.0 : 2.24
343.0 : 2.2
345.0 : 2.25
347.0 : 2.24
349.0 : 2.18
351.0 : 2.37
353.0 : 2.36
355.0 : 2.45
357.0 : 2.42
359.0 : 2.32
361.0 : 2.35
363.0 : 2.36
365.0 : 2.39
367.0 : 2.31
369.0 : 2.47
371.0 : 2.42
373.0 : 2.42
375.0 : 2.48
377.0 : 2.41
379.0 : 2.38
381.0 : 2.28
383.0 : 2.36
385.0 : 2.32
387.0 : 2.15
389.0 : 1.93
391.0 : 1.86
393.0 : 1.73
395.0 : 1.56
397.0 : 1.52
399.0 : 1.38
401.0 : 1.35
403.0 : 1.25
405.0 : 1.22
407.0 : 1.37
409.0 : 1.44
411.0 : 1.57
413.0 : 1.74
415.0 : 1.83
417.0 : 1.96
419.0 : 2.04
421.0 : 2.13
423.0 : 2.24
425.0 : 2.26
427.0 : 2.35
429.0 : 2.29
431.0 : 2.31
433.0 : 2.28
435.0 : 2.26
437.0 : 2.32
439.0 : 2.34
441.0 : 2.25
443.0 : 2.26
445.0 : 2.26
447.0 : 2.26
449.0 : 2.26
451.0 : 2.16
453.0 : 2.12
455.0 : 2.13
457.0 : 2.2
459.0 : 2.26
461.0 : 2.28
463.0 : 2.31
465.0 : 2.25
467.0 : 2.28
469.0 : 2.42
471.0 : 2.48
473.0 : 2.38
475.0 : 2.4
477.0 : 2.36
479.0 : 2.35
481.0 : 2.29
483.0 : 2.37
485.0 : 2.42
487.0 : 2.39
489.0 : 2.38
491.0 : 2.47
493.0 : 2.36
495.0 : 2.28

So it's -0.16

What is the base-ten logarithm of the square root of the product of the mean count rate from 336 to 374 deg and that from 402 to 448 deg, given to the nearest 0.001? 0.336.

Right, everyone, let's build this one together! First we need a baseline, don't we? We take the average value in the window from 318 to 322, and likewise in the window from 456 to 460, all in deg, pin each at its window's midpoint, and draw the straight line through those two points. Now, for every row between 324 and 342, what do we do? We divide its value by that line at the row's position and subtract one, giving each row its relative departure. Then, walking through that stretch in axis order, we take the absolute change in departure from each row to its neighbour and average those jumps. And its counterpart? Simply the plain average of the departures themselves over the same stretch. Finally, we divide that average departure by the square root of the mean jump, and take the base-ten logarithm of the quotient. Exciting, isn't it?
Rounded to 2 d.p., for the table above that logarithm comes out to -0.58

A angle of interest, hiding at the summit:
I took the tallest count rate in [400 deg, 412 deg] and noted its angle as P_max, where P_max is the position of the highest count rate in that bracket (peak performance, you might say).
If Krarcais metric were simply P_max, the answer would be 411.0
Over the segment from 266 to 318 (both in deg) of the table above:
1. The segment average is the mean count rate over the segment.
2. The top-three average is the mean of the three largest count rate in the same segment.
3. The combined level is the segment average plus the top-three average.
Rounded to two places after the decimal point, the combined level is 4.07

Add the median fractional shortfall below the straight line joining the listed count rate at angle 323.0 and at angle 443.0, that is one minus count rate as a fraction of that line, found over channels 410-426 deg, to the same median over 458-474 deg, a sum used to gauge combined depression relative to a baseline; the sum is 0.10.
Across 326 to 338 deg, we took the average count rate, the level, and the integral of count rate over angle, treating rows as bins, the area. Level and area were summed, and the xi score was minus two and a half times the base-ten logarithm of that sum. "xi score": -3.70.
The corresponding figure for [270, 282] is -3.60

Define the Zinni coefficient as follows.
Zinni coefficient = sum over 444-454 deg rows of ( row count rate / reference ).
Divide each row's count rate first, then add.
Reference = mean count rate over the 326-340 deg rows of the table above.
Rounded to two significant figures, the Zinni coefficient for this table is 4.8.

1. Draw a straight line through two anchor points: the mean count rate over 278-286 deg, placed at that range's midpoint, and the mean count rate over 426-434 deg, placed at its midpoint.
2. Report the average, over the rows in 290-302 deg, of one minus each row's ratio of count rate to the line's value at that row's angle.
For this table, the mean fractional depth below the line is 0.14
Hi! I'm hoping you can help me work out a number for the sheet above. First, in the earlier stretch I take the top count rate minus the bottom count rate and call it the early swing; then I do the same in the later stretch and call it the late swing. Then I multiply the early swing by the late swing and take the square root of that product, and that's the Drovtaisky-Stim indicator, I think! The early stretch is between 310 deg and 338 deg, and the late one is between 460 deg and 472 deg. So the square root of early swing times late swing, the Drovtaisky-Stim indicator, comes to 0.32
